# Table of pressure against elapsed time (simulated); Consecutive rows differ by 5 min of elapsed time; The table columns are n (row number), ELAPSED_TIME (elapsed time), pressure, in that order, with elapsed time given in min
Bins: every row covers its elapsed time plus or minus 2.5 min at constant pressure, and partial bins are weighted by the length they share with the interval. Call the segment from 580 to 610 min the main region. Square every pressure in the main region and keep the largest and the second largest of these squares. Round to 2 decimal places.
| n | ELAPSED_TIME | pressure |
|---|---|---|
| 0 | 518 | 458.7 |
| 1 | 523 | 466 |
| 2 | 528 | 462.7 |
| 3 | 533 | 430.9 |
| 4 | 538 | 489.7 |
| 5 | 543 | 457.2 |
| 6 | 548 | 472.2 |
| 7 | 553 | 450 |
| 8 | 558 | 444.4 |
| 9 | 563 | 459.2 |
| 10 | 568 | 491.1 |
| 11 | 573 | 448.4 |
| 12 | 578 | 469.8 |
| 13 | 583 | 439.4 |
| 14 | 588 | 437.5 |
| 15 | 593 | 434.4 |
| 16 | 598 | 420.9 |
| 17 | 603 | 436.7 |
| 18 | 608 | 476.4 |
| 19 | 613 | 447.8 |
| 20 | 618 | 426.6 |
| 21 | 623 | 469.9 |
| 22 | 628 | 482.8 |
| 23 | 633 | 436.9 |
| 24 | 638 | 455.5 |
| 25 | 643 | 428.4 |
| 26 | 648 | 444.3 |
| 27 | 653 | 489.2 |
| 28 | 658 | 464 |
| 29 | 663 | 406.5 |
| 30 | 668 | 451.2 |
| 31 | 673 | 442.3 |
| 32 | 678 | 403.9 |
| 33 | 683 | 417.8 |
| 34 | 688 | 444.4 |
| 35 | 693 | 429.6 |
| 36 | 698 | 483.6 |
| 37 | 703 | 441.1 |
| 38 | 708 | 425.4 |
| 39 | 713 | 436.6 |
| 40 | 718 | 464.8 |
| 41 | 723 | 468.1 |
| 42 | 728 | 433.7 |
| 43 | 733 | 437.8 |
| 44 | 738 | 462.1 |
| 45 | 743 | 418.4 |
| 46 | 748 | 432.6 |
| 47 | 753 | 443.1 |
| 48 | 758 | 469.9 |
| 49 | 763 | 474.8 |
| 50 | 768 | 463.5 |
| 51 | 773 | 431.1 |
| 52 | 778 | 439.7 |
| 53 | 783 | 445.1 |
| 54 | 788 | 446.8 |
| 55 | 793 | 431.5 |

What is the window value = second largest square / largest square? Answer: 0.85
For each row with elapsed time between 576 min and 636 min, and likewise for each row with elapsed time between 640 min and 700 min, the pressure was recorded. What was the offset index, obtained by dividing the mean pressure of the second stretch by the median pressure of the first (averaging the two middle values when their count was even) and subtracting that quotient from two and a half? 1.49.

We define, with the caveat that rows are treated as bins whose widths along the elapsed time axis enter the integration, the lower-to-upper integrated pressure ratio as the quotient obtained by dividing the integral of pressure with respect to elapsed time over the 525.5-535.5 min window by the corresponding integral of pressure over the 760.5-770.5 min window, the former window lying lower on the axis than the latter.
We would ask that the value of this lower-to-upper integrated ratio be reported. 0.95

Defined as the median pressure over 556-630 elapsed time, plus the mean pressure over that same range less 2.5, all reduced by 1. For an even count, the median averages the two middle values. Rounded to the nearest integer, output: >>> 897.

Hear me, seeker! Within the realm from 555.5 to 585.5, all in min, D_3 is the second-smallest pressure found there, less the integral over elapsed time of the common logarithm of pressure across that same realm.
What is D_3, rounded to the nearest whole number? 365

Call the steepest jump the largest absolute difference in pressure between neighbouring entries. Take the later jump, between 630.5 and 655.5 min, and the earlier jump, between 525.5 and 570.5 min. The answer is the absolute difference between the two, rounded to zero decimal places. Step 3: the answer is 14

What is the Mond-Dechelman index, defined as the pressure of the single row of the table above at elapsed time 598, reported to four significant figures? 420.9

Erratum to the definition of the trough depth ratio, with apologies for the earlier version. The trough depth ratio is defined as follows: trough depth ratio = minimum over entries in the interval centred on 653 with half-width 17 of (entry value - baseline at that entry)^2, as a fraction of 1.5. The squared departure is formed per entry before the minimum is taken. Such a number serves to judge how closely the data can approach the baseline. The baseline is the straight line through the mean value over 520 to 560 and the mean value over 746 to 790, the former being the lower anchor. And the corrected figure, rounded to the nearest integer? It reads 0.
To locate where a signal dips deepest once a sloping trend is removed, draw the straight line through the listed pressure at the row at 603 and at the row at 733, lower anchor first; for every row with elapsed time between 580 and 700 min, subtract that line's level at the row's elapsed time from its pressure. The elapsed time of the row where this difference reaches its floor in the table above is 678 min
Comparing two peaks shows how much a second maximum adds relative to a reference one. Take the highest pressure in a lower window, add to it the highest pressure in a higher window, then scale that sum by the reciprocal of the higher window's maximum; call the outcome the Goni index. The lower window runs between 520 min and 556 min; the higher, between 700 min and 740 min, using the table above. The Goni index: 2.05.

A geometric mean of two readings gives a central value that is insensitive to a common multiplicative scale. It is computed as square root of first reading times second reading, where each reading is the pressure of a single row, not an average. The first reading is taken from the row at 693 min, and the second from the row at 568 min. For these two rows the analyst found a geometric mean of 459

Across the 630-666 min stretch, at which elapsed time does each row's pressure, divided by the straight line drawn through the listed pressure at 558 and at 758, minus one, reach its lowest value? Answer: 663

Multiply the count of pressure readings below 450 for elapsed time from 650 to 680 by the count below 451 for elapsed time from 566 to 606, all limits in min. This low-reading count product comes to 18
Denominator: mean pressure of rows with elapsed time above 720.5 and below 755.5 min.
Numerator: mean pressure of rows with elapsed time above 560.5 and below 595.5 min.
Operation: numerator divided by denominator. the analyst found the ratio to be 1.03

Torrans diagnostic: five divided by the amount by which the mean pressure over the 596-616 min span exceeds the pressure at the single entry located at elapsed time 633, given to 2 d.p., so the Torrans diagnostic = 0.58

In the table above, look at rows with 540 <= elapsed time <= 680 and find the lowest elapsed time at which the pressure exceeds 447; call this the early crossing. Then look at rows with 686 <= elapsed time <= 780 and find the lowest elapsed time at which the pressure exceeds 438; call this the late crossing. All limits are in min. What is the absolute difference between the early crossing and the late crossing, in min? 145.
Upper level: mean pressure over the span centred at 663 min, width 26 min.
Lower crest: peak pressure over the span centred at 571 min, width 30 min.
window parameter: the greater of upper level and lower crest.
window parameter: 491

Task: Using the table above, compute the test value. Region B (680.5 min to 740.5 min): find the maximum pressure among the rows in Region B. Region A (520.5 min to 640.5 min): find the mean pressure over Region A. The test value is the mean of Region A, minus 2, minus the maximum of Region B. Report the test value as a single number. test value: -31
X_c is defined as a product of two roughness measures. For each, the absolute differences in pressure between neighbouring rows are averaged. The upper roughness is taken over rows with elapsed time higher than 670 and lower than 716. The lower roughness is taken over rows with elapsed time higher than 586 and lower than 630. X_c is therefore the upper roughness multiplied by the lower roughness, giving 604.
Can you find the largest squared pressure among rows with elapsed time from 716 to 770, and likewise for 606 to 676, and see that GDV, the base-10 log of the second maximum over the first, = 0.026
